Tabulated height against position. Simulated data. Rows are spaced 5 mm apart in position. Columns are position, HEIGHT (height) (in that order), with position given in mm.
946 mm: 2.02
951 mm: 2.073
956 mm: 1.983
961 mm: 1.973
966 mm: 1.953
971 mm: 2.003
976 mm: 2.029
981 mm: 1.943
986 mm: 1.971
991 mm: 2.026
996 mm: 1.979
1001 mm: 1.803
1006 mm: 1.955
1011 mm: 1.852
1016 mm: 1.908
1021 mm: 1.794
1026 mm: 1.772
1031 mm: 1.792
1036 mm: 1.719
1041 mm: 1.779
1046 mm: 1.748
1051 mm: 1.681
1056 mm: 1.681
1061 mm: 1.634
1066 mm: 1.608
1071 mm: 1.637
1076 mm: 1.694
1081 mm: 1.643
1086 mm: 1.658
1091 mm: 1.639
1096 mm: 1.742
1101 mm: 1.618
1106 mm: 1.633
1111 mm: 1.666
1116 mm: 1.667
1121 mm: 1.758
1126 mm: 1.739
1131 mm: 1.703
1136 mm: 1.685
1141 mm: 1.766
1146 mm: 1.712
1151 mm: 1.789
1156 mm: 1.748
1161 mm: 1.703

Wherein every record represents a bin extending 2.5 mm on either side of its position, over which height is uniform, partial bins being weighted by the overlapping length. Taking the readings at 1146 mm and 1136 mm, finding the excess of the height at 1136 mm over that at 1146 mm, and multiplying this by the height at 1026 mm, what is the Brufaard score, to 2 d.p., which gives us -0.05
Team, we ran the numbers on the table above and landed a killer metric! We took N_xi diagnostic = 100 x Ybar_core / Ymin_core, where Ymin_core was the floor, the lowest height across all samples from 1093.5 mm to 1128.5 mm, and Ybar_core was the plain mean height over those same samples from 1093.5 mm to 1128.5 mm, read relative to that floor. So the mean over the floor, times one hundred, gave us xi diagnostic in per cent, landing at 104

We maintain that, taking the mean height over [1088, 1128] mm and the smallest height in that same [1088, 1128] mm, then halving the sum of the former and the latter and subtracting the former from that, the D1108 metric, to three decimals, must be -0.032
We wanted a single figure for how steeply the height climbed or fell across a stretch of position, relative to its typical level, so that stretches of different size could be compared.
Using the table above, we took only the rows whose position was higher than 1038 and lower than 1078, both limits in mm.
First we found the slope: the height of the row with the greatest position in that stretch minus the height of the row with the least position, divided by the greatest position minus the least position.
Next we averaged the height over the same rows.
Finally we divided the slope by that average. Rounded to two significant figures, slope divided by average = -0.0014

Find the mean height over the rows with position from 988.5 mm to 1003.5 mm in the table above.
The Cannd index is 1.94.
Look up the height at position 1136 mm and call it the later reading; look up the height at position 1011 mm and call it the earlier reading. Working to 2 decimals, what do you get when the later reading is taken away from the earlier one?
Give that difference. 0.17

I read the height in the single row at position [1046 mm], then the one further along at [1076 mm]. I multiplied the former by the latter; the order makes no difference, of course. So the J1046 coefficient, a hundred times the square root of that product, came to 172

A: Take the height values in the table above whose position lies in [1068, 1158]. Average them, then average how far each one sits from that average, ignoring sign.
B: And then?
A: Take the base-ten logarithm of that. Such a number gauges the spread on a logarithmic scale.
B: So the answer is -1.35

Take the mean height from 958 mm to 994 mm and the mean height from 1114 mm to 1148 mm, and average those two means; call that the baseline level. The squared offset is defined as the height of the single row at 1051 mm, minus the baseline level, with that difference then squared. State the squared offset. 0.03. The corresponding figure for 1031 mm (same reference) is 0.00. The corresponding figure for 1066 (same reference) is 0.06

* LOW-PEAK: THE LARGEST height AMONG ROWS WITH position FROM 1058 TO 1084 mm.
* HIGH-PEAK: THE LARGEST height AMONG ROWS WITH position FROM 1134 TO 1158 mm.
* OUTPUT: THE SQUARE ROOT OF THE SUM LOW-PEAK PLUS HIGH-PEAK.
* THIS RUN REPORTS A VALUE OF 1.87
